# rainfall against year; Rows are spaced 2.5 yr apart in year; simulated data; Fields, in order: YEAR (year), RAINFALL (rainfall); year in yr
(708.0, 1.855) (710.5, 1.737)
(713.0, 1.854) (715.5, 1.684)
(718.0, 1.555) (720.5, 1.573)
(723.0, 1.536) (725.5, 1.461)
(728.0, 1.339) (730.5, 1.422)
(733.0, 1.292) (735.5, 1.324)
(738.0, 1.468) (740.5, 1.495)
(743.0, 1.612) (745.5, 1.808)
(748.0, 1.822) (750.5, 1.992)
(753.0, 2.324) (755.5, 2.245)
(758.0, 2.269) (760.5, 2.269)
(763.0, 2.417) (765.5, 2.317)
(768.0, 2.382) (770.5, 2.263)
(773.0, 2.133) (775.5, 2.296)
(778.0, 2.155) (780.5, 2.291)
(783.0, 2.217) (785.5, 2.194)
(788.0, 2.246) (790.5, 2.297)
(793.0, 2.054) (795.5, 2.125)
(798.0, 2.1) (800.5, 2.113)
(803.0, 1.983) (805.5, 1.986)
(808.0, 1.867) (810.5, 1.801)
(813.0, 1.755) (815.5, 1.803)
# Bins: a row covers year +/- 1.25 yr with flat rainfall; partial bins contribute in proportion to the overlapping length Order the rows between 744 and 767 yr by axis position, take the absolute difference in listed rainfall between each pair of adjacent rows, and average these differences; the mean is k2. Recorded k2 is 0.108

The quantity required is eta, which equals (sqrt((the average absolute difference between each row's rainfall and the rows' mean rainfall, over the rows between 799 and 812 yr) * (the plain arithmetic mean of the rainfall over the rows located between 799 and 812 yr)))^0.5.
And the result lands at 0.652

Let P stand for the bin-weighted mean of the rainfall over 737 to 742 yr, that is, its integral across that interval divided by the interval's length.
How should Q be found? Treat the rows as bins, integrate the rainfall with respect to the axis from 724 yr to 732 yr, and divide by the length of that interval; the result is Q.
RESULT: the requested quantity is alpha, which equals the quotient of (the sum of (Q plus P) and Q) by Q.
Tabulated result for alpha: 3.1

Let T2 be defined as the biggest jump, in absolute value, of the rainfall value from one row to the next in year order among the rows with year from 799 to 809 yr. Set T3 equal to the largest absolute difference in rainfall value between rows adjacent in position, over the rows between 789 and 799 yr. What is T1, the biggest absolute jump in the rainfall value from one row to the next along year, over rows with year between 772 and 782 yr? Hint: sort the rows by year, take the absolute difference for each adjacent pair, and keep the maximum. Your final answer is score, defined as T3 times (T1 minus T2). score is 0.008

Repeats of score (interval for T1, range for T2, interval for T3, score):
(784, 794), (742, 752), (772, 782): 0.008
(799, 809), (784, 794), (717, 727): -0.008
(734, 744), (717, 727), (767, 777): 0.011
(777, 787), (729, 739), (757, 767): -0.001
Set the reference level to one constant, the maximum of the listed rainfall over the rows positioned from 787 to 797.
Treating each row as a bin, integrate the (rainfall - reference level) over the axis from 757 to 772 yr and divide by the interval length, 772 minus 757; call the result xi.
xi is 0.02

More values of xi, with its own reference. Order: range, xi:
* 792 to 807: -0.24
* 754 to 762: -0.03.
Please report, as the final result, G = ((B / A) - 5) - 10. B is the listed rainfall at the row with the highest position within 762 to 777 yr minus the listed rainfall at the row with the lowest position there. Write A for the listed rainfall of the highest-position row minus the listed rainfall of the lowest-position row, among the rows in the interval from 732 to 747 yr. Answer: -15.23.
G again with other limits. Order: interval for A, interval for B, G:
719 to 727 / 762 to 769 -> -14.69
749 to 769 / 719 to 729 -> -15.60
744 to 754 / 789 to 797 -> -15.33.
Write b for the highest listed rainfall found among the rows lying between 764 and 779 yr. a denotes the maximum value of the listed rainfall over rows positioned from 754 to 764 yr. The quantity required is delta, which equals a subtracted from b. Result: 0.0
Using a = 2.417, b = 2.382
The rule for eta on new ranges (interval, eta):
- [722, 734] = 0.571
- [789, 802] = 0.607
